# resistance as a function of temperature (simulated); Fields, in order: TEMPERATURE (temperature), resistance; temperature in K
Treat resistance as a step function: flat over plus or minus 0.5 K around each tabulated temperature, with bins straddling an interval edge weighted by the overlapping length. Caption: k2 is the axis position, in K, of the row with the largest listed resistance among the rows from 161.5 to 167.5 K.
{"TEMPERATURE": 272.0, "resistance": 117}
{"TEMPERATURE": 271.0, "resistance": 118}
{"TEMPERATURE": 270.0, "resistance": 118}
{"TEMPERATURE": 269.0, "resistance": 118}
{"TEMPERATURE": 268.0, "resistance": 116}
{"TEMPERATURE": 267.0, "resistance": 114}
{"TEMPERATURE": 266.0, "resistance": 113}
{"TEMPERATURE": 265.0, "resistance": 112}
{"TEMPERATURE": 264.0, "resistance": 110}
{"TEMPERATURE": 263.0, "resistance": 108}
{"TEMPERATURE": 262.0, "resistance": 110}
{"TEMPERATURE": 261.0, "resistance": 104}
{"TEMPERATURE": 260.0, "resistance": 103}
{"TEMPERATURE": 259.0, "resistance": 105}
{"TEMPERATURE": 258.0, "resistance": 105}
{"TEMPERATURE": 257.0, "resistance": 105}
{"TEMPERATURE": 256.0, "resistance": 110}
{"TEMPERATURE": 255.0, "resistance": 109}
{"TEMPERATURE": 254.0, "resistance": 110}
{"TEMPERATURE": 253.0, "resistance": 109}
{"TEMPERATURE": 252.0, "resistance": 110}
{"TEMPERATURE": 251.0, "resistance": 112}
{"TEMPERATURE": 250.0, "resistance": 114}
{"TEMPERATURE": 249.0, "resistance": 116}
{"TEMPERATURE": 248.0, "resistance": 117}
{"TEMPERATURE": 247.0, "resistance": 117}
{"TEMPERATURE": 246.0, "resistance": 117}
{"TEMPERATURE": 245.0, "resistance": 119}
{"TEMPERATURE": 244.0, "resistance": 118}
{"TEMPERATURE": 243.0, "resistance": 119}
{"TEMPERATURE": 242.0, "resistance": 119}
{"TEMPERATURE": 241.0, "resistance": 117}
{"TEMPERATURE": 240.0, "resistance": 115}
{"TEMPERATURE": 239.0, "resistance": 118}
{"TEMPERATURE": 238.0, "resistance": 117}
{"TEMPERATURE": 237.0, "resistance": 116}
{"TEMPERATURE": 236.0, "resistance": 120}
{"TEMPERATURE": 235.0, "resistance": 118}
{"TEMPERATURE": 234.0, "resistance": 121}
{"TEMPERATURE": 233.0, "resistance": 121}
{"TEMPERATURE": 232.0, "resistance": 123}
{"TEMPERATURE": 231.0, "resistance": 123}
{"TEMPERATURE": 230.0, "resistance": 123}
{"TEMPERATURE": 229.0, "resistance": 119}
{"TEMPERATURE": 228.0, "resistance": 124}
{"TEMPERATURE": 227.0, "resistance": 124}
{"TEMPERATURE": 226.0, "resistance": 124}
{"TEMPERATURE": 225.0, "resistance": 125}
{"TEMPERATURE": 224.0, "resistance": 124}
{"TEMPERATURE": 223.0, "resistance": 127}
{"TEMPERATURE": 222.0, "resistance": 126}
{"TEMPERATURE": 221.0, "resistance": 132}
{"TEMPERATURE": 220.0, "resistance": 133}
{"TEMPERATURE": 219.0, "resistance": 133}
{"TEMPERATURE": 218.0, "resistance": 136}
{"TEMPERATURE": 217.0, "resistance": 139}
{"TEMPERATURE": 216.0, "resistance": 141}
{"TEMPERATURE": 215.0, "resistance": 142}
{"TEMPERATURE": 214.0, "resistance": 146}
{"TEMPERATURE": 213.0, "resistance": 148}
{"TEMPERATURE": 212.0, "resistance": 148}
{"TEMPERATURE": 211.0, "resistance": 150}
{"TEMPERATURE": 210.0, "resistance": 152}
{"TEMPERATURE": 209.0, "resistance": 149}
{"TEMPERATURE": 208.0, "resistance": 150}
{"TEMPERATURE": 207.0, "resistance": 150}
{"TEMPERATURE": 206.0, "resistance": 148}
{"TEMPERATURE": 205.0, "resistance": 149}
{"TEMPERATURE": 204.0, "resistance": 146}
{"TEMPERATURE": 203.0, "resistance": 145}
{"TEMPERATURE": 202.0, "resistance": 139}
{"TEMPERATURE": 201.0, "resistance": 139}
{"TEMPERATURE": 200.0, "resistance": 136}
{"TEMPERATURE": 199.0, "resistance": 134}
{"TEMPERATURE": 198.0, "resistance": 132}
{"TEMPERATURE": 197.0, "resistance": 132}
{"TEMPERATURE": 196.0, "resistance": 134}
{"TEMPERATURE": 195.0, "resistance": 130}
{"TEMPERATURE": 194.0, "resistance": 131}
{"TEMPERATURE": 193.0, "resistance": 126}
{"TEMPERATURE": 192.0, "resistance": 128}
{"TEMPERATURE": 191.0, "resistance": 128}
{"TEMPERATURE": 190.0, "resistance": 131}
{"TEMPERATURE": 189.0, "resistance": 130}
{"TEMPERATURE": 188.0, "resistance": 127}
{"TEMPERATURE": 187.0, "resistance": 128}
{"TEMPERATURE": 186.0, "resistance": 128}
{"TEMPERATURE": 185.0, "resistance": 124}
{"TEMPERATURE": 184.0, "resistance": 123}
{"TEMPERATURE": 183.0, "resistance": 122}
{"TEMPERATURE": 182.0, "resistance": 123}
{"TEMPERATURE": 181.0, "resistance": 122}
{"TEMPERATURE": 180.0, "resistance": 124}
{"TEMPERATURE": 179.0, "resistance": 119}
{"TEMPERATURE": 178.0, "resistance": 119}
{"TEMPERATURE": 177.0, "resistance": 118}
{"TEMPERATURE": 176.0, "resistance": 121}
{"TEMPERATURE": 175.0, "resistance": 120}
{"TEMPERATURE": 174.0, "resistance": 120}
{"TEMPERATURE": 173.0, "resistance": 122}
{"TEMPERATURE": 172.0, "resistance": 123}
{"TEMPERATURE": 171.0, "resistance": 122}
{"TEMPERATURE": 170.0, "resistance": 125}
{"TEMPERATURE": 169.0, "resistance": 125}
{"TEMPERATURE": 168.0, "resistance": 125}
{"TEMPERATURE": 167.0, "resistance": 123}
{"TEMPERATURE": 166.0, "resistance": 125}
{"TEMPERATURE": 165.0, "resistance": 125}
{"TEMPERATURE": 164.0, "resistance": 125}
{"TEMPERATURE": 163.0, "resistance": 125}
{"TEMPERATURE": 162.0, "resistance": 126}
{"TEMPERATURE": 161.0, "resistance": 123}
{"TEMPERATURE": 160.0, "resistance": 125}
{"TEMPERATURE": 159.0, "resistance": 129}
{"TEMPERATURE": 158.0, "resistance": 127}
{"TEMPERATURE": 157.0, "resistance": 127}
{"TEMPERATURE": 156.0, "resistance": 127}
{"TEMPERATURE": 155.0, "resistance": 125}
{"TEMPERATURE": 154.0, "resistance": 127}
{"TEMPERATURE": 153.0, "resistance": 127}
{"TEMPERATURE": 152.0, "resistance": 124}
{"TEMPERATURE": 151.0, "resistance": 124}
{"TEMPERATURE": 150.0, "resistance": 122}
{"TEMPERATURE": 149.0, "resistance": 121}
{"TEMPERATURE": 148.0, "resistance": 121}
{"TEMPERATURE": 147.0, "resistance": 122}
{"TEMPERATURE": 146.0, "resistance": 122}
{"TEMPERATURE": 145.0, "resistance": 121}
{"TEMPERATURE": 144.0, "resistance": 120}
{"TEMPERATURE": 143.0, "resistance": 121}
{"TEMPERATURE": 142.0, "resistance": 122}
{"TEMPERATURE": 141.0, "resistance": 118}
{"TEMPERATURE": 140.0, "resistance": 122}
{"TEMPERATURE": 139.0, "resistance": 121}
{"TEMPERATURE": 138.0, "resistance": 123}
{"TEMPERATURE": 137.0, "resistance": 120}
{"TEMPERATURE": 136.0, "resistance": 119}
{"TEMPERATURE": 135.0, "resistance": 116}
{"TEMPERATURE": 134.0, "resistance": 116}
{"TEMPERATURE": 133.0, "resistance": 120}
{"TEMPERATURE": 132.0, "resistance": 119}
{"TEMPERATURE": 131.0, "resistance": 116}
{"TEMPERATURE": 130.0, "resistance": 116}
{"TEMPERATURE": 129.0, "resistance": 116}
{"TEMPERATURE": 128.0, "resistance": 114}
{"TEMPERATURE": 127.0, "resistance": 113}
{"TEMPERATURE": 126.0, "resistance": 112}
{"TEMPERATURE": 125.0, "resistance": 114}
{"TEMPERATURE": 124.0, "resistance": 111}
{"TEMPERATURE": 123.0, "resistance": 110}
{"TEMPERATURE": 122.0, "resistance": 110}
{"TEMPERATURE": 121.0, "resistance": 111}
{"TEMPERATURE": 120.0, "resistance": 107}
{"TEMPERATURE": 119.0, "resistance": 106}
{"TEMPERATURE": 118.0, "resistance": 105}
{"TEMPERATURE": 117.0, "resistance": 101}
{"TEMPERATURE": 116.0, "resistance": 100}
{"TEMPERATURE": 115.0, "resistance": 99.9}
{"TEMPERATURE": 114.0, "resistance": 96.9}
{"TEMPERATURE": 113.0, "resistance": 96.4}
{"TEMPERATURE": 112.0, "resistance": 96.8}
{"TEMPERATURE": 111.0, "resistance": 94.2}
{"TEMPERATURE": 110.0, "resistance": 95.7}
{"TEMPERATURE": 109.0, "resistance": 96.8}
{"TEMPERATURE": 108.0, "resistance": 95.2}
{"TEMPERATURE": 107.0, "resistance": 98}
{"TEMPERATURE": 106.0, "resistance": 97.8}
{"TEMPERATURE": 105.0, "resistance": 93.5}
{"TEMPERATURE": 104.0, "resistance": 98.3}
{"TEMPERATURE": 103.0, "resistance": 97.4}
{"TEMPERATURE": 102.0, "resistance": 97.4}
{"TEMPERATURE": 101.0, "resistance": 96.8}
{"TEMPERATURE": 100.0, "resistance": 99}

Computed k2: 162.0 K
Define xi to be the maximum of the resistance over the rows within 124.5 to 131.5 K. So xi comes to 116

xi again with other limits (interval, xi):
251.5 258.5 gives 110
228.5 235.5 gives 123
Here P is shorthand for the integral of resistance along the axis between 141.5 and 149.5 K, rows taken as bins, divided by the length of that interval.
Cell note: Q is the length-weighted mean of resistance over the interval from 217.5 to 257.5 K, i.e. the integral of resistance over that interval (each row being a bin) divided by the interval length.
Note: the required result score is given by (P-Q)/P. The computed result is 0.01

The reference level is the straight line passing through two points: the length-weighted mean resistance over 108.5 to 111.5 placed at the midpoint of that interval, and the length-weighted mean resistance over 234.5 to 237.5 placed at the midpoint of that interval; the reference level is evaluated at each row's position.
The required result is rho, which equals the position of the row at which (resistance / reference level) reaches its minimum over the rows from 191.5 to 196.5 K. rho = 193.0 K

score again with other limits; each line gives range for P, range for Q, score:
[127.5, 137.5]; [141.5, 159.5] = -0.06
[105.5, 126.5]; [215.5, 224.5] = -0.29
